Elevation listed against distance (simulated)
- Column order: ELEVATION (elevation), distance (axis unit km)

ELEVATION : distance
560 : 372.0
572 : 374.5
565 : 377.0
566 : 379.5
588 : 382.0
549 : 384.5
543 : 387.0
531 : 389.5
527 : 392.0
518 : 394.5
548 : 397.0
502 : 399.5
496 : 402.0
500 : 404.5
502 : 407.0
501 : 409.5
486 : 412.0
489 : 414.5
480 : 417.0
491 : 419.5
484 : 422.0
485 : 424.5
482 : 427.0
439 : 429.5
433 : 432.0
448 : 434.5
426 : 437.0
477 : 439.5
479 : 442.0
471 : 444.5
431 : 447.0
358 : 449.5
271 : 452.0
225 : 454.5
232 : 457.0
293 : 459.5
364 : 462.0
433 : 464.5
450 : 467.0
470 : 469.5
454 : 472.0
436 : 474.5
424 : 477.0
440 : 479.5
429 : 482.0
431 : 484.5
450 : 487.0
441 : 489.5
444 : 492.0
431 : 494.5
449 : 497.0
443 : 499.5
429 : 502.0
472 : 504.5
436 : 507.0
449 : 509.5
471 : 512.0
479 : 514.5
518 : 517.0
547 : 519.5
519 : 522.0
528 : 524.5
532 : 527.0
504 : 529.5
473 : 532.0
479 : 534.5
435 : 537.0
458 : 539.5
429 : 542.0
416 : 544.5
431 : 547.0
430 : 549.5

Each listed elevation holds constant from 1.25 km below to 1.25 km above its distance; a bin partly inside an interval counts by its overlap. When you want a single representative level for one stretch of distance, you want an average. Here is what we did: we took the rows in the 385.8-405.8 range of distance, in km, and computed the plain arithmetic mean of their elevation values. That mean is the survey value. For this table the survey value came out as 521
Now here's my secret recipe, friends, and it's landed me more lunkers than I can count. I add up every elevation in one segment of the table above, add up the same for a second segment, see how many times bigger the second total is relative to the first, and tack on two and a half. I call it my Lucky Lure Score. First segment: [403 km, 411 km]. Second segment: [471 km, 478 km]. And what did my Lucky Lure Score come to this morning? 3.37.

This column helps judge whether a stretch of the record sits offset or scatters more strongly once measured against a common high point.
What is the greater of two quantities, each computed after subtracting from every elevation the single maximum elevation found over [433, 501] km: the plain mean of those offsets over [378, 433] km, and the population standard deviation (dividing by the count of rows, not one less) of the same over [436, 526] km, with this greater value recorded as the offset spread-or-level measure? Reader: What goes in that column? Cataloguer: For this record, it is 73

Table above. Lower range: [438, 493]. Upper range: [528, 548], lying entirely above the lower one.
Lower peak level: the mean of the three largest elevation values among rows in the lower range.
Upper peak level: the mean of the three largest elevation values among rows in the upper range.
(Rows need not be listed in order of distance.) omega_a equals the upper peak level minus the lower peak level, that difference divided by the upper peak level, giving 0.02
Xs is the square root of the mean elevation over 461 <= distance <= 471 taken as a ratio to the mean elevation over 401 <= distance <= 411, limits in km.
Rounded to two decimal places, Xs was 0.93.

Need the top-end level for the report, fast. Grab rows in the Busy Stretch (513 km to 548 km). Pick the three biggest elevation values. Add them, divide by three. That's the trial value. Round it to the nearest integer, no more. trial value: 536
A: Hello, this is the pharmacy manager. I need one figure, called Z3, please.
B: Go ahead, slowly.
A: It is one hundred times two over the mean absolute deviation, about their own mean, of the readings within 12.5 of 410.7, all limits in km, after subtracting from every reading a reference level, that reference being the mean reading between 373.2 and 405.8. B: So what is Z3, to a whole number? 28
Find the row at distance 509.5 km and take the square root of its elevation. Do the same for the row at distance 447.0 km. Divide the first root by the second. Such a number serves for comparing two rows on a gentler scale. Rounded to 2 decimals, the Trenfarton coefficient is 1.02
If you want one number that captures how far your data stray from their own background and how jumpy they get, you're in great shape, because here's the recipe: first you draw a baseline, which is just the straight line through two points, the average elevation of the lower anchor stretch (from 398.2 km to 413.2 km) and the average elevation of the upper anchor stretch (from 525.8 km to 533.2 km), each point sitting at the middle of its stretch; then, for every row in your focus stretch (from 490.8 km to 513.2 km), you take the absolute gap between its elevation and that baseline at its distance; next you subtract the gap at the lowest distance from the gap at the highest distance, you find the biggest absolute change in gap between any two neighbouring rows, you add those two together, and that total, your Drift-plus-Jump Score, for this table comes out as 17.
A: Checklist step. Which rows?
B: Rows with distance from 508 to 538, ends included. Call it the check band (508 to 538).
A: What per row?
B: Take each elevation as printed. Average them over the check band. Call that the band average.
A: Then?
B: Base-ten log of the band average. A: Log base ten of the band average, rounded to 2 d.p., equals 2.69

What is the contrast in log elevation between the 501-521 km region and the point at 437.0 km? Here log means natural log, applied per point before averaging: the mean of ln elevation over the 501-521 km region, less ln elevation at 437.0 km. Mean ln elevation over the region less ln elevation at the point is 0.11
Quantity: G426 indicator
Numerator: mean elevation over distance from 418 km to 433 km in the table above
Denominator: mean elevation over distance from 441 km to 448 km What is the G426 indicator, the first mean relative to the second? 1.02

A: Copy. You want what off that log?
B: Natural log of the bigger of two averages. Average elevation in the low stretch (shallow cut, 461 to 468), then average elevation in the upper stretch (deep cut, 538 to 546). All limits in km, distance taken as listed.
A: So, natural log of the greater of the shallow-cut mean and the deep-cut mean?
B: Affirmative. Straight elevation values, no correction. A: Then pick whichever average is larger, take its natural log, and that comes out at 6.07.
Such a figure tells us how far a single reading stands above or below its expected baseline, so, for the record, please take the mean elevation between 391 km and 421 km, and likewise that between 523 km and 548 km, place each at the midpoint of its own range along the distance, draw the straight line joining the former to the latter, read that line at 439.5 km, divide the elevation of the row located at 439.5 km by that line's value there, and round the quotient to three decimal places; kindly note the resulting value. 0.965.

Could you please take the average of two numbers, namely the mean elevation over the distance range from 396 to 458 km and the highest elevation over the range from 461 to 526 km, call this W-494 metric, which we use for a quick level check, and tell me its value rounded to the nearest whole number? 496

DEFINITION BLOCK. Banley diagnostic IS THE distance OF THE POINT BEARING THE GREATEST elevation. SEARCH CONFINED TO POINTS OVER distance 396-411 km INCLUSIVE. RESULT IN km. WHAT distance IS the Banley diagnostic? 397.0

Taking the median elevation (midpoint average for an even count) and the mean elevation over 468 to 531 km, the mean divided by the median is 1.04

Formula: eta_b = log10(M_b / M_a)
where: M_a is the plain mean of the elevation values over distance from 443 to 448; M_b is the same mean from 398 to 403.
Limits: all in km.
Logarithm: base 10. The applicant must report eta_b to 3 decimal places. 0.044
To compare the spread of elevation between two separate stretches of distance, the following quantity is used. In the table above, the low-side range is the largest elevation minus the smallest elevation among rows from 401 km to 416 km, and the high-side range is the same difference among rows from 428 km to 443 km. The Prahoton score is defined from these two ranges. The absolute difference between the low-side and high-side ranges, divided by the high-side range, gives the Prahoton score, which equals 0.70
